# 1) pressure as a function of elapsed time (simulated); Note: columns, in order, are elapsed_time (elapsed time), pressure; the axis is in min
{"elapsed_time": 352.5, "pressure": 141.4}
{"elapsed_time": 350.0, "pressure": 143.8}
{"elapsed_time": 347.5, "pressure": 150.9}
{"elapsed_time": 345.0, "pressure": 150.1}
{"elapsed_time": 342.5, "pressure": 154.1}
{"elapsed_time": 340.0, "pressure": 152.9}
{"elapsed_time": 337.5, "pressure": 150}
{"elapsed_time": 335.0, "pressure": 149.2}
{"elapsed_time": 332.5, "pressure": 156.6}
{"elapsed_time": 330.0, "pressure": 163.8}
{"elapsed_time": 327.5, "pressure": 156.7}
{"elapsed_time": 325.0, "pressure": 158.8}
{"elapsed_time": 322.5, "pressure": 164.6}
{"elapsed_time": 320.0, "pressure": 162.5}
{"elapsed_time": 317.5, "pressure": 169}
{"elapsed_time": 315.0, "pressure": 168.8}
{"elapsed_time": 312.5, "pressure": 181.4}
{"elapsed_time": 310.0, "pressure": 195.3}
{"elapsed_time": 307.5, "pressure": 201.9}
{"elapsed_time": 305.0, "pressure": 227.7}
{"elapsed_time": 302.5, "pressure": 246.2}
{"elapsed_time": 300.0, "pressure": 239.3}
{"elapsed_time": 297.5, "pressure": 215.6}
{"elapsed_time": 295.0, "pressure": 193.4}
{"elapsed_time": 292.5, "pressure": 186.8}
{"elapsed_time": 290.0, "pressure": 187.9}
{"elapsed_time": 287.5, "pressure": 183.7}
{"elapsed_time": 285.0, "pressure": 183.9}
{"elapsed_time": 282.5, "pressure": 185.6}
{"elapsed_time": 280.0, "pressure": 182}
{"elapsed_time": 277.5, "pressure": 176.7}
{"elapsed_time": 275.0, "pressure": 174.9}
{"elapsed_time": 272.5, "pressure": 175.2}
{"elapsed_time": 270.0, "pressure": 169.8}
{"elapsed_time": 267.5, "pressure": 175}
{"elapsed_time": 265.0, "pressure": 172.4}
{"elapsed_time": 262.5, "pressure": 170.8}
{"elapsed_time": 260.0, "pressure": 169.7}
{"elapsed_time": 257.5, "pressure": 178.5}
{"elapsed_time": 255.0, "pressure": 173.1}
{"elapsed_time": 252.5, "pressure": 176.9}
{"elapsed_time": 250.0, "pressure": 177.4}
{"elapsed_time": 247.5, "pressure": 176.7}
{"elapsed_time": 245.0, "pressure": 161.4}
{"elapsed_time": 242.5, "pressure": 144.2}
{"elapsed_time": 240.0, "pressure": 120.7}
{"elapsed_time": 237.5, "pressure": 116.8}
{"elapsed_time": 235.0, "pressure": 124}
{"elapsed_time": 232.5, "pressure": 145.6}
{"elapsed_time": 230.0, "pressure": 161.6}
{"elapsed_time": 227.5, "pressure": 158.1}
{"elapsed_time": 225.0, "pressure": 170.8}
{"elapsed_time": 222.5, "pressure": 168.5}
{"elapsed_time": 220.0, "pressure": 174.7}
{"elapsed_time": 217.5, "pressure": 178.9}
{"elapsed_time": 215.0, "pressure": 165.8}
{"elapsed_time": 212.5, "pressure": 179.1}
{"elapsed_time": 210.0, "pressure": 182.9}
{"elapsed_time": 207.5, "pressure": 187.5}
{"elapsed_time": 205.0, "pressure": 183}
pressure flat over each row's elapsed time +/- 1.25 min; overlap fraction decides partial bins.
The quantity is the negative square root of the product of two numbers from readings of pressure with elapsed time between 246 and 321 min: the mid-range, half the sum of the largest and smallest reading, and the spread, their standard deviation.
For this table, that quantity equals -65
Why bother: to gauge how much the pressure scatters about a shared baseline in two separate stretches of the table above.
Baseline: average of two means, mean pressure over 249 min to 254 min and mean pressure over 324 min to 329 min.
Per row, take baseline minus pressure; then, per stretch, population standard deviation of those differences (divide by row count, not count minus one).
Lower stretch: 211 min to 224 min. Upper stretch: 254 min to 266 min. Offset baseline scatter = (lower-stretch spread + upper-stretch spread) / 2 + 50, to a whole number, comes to 54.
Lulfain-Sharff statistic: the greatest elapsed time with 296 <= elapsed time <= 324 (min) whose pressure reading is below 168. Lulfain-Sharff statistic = 322.5 min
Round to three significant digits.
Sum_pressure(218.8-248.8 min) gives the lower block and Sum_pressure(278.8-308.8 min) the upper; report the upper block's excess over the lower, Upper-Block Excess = 611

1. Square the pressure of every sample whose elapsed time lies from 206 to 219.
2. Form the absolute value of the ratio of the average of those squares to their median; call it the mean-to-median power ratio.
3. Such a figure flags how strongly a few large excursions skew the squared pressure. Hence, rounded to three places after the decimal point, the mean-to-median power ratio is 0.999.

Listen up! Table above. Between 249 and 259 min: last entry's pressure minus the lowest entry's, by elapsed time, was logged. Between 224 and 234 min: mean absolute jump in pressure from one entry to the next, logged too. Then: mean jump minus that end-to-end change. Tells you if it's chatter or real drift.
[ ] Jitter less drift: 10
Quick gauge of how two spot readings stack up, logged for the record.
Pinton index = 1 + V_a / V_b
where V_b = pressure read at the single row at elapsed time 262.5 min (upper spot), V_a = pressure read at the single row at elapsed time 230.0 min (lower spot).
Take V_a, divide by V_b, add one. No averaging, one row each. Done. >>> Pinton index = 1.95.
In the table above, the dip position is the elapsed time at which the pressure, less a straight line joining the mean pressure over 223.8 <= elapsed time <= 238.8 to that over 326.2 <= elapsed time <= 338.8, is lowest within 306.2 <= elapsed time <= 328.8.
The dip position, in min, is 327.5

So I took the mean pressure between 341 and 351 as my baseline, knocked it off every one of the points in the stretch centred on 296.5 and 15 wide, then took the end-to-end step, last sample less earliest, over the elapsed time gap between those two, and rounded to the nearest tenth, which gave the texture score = 4.7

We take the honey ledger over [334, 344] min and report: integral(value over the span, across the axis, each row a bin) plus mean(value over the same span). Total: 1667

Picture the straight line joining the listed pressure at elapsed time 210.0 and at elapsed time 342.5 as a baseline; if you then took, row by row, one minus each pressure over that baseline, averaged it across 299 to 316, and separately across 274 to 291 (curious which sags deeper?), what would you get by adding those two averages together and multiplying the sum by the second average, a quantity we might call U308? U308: 0.034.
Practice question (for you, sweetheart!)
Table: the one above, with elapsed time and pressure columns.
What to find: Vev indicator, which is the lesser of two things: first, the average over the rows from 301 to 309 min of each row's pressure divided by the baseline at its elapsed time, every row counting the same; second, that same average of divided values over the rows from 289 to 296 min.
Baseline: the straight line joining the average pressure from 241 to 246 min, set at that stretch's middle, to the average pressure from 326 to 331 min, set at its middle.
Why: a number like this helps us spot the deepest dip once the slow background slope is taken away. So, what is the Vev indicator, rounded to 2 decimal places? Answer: 1.21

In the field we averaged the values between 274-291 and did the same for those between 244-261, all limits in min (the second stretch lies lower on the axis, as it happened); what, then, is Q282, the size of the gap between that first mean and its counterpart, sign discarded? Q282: 9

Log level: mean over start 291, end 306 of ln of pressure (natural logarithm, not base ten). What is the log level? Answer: 5.38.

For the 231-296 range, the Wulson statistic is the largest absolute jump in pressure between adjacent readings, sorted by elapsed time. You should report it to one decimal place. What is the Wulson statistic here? 23.5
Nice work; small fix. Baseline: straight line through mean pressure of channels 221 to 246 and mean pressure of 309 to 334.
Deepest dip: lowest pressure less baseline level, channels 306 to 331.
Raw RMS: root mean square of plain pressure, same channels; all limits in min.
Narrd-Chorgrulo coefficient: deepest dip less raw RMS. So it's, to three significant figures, -185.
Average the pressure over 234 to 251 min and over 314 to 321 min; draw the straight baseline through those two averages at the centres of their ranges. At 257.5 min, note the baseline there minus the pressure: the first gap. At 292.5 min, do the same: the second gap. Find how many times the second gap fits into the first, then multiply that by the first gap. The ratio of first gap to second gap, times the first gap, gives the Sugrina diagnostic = -30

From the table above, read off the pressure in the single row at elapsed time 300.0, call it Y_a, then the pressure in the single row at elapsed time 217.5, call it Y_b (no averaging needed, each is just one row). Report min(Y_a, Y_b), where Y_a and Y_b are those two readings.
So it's 179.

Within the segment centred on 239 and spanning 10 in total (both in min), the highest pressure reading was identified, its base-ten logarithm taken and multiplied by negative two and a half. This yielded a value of -5.40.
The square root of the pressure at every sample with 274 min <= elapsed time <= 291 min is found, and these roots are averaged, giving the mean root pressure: 13.5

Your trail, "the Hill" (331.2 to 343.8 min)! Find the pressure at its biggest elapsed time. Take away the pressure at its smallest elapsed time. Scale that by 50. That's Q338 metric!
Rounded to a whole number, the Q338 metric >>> -125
